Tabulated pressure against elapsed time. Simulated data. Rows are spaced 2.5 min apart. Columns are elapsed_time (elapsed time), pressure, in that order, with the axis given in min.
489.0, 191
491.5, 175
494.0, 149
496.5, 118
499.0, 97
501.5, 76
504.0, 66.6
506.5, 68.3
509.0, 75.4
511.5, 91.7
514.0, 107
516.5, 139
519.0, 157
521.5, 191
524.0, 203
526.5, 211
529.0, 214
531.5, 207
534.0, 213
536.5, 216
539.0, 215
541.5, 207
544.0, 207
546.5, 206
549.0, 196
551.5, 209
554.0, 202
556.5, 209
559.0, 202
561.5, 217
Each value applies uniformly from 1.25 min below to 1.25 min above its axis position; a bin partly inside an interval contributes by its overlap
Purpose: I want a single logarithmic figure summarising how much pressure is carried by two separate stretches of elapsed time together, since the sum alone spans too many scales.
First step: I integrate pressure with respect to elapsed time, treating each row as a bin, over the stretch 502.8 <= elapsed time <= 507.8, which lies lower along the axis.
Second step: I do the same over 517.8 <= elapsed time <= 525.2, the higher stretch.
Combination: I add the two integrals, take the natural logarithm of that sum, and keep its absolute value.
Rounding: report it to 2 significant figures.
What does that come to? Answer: 7.4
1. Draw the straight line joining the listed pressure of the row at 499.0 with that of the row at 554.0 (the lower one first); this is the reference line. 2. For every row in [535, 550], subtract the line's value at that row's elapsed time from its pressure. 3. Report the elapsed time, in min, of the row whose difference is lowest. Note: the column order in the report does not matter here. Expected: 549.0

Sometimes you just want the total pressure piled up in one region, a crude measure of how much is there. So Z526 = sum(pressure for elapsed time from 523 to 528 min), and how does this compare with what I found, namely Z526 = 414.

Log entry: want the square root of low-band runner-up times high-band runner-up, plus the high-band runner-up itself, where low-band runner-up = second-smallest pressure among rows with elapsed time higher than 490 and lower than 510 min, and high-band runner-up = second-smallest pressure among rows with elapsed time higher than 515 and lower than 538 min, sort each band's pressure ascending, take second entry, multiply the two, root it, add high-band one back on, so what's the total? 261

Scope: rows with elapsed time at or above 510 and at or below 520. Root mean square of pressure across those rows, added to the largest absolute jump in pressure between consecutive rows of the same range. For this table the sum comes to 158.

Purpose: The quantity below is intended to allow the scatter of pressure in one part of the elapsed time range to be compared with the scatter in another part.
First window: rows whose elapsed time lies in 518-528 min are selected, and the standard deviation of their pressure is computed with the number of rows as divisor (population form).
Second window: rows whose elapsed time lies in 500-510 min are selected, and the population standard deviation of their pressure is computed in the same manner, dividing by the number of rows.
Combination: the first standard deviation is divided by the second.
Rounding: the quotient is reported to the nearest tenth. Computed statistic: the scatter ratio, 4.9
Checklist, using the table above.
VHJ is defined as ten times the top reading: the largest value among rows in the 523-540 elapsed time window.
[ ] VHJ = 2160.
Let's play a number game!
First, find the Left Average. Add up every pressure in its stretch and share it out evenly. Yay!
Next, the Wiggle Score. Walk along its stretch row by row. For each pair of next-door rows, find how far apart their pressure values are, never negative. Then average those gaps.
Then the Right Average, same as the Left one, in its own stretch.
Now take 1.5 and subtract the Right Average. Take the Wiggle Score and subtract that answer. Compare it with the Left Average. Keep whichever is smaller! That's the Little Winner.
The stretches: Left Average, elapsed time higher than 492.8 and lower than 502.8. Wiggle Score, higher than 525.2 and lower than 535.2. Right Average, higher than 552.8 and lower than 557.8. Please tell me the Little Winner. 110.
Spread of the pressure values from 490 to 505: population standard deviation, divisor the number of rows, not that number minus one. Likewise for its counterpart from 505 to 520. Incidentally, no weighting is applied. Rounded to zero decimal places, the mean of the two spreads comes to 35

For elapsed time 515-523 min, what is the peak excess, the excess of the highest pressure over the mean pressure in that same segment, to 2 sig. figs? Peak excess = 29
